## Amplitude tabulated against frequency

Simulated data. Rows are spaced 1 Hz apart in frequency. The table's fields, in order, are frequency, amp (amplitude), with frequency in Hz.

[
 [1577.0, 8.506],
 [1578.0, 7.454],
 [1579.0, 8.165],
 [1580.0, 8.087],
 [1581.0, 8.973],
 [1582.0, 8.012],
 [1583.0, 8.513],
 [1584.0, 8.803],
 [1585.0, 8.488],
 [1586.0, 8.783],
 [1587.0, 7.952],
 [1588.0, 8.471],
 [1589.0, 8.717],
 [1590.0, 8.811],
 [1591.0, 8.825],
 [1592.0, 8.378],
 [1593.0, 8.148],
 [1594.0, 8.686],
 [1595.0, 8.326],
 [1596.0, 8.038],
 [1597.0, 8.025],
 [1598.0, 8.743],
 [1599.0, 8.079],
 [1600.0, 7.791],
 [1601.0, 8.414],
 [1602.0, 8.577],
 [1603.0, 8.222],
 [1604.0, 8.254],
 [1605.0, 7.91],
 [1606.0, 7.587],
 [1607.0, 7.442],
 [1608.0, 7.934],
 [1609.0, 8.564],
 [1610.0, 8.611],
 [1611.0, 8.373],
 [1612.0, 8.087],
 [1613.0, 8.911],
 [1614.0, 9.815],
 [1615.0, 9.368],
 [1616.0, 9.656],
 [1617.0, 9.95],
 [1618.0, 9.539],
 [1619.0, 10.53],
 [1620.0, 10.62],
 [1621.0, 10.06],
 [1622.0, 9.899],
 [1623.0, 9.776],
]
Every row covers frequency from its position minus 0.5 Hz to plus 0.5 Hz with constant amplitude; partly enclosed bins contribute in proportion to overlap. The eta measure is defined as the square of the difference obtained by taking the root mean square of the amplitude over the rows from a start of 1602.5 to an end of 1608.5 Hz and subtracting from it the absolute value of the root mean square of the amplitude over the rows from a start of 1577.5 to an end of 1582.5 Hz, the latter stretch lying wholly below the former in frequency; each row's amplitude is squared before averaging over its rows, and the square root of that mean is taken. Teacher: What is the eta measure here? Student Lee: 0.1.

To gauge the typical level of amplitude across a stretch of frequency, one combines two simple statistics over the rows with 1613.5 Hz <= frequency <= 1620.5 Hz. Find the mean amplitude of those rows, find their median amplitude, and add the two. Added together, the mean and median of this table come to 19.7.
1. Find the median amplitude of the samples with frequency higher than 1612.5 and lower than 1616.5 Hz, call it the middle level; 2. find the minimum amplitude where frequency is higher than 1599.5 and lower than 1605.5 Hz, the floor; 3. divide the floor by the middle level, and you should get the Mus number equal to 0.82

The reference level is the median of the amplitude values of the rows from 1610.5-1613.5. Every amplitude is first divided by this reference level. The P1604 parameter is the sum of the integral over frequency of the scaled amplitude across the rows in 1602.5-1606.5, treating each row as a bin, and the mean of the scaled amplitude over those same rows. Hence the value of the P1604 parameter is 4.8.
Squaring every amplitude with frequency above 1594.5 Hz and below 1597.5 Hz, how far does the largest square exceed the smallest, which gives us 5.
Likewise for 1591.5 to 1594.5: 9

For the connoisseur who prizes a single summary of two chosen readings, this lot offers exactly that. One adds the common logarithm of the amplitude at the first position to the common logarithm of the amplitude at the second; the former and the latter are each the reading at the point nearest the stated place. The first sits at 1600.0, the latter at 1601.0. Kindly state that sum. 1.82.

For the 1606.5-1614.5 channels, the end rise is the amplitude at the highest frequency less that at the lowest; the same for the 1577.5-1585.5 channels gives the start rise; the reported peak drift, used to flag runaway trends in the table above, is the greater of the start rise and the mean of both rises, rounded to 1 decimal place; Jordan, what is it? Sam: 1.7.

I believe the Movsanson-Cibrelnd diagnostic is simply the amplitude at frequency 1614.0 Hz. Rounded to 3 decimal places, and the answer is 9.815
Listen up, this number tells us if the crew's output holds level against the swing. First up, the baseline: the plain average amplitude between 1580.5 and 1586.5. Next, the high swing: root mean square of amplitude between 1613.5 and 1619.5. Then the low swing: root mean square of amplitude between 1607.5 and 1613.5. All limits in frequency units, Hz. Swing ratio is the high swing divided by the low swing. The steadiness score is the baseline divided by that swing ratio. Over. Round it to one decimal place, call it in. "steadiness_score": 7.4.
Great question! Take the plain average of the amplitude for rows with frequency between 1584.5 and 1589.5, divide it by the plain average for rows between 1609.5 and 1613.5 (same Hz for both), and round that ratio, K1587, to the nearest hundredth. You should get 1.00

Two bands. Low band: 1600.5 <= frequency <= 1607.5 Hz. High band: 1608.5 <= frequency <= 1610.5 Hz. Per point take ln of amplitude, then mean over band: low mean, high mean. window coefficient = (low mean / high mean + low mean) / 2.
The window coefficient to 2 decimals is 1.53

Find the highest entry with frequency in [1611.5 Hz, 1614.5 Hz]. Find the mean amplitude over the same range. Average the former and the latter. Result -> 9.4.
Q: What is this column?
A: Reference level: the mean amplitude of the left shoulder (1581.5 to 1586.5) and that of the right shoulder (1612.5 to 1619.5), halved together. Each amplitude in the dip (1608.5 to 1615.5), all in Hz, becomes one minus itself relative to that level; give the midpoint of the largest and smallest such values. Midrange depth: 0.016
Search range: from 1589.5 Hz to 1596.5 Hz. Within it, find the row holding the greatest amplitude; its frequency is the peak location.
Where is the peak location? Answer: 1591.0 Hz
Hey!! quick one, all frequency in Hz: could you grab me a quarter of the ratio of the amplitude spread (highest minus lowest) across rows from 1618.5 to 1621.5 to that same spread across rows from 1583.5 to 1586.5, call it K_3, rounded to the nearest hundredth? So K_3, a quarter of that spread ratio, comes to 0.44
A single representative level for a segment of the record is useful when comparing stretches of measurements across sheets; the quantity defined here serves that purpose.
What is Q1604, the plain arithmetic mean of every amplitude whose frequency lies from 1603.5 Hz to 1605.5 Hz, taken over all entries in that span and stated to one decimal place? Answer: 8.1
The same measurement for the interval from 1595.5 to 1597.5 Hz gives 8.0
